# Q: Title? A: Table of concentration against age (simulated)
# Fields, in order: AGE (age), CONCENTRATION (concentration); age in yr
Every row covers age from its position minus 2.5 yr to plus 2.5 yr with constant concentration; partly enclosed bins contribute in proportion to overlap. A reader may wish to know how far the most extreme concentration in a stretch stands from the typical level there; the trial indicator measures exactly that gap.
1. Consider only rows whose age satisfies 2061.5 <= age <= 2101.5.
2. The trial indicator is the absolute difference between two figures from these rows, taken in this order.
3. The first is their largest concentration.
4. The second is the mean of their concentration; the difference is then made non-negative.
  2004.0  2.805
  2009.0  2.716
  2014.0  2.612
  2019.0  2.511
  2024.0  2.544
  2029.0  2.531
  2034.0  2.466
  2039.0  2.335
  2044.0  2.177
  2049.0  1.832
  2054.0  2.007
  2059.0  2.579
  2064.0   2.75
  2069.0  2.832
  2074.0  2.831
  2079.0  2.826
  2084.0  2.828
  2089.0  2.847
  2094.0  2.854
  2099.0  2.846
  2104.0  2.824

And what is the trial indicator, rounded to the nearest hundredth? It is 0.03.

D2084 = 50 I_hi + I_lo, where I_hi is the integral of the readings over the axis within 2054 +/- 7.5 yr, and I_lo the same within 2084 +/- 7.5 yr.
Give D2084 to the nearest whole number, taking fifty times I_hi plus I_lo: 1647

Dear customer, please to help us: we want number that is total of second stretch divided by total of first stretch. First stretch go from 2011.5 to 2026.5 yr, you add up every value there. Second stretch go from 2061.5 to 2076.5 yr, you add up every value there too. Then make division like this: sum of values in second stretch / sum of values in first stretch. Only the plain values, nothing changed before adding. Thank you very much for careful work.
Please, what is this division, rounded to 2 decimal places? 1.10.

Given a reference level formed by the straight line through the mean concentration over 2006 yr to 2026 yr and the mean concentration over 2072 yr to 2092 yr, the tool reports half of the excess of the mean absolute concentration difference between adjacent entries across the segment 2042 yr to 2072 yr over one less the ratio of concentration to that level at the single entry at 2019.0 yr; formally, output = 0.12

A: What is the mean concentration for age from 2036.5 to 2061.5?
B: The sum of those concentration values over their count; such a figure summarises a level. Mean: 2.2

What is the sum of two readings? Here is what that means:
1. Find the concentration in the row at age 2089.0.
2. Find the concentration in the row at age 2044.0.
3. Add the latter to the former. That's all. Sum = 5.0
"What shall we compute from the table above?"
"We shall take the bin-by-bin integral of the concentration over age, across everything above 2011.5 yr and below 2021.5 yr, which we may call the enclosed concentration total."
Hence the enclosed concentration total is 25.6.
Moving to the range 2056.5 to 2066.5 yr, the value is 26.6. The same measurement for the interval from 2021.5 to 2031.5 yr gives 25.4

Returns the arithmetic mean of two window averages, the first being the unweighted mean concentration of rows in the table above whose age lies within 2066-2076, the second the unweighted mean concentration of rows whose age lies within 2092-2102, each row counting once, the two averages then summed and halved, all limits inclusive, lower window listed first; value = 2.84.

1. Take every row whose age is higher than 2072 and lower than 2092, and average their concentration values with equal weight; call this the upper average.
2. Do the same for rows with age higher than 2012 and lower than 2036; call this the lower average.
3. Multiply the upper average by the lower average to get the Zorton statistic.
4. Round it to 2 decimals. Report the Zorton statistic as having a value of 7.18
